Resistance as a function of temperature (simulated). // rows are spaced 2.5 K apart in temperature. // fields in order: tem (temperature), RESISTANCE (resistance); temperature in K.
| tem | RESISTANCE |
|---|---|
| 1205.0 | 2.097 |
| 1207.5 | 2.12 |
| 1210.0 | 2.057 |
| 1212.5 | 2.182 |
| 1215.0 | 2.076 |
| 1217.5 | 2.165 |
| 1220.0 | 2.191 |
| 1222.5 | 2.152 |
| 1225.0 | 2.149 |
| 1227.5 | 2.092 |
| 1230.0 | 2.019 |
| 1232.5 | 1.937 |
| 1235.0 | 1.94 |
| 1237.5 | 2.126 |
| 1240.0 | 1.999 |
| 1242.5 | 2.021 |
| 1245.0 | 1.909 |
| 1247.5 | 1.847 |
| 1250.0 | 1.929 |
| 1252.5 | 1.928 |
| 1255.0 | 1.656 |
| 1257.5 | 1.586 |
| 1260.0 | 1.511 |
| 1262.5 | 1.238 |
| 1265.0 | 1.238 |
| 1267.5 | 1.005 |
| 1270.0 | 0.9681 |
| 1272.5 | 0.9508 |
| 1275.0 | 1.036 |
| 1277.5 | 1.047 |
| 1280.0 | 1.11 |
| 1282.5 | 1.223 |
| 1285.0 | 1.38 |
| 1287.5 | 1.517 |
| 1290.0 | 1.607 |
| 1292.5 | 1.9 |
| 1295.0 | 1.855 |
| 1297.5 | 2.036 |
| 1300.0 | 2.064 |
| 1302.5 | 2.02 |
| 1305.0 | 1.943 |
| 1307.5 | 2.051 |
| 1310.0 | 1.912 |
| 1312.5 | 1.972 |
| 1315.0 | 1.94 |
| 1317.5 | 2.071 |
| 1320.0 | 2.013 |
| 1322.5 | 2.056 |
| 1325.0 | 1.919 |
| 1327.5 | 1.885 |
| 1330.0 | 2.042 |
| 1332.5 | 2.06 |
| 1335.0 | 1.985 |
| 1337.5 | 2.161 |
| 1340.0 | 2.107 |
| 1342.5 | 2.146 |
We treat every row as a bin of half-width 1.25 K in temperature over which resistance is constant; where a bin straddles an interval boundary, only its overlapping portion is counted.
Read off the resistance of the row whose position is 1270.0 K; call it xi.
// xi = 0.9681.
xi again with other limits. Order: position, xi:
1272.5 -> 0.9508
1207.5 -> 2.12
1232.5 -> 1.937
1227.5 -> 2.092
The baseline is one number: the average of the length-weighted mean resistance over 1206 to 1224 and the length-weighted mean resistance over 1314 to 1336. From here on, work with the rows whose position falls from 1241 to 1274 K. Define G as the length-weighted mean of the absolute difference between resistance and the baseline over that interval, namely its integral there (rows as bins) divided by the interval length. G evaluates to 0.54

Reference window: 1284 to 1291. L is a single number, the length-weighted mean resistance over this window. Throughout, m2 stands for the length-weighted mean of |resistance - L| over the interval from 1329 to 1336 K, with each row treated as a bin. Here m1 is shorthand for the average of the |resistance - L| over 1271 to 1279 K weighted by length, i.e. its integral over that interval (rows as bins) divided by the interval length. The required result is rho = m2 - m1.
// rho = 0.04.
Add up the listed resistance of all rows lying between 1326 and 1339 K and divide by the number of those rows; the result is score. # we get 2.0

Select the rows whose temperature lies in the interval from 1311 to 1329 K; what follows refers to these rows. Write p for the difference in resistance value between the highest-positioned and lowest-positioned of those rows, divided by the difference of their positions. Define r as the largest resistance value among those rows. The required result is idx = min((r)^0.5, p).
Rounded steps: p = -0.006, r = 2.071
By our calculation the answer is -0.006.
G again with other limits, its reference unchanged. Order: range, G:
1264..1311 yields 0.55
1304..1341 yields 0.08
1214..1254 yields 0.10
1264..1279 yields 1.03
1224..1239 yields 0.08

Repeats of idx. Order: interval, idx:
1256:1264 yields -0.070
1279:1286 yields 0.054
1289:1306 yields 0.022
